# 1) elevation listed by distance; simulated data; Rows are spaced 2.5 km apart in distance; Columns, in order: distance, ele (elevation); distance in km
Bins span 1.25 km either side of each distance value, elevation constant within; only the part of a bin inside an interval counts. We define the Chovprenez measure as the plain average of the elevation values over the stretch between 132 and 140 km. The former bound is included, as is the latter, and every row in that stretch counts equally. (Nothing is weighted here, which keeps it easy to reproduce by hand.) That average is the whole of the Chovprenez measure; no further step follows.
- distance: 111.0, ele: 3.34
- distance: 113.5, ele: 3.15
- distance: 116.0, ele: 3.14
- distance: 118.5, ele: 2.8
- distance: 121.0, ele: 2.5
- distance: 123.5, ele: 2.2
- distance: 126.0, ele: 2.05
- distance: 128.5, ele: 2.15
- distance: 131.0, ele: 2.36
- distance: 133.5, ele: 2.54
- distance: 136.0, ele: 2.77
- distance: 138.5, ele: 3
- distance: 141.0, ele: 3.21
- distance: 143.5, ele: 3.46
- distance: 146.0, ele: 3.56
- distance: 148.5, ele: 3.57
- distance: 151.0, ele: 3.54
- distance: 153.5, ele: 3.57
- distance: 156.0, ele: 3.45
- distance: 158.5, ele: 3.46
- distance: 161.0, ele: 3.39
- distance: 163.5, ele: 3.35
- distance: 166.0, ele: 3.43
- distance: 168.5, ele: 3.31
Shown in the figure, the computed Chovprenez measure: 2.8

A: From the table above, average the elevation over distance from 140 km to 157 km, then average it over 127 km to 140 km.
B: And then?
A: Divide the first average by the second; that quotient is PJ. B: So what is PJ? 1.36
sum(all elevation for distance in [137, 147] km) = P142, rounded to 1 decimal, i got 13.2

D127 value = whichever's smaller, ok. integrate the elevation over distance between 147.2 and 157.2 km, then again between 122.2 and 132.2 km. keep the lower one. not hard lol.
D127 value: 22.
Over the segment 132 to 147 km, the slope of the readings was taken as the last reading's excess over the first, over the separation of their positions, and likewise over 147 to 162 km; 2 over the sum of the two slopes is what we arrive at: 30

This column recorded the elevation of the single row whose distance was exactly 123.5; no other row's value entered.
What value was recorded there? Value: 2.2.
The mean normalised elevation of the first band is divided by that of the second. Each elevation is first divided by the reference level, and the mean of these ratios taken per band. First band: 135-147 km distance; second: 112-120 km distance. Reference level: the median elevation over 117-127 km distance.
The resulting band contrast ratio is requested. 1.06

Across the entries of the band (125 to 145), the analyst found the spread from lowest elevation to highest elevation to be 1.4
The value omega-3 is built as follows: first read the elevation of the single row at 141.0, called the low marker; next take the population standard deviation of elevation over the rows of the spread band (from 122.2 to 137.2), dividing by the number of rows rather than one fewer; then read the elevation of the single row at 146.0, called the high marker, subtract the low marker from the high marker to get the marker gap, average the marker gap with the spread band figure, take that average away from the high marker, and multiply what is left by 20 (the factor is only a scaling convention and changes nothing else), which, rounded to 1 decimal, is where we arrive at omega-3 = 65.2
